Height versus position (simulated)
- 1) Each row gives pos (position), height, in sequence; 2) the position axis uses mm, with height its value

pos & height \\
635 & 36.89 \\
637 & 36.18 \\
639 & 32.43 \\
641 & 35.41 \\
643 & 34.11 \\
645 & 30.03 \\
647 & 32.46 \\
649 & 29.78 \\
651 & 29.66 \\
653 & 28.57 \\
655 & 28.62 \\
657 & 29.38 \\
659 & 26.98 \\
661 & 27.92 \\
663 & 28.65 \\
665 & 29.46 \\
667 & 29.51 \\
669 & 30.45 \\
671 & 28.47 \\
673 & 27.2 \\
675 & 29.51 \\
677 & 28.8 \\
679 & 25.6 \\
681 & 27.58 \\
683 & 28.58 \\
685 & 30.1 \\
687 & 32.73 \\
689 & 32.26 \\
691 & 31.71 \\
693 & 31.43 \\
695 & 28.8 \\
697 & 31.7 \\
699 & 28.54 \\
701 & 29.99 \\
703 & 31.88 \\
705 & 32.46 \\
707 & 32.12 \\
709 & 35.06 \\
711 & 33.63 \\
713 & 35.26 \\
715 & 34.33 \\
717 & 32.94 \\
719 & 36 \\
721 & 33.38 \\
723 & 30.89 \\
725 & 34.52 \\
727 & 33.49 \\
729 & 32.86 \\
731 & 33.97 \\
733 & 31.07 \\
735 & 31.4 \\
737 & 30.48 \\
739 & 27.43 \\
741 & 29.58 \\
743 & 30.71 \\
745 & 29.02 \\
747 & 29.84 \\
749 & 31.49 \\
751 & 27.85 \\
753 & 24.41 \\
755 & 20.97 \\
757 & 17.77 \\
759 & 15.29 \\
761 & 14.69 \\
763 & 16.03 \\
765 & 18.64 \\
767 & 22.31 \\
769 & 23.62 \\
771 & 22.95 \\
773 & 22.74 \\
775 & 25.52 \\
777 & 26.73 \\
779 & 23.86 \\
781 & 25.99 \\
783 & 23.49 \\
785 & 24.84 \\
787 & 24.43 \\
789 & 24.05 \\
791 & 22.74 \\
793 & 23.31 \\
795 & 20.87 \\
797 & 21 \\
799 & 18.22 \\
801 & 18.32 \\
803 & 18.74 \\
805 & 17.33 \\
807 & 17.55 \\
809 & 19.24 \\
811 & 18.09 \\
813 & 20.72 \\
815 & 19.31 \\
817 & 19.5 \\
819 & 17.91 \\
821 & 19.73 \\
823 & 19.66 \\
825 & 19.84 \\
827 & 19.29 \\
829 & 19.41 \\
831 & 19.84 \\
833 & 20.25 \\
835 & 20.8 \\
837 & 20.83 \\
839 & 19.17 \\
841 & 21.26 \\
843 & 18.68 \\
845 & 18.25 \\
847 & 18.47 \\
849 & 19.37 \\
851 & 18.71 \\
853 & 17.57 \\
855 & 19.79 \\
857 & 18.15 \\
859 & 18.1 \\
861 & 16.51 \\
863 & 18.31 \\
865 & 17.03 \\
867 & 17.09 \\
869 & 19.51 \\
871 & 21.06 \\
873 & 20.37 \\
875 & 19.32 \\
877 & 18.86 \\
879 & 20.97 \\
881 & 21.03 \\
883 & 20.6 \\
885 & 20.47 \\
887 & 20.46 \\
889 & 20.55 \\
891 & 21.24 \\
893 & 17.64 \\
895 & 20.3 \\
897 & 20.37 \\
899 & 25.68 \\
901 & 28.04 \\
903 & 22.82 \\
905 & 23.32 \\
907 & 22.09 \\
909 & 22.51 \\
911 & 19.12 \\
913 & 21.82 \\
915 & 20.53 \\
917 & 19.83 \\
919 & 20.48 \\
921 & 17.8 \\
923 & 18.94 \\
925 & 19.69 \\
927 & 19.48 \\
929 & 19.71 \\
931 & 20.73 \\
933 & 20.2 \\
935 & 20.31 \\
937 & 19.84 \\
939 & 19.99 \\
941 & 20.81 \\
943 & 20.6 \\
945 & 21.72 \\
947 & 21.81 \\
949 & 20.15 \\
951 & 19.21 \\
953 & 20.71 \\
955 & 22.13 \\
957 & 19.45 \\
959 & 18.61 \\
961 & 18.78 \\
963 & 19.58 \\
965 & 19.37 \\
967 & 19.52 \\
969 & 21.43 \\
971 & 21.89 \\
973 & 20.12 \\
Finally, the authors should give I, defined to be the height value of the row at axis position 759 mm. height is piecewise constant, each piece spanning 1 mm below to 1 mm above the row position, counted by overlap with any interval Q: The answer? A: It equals 15.29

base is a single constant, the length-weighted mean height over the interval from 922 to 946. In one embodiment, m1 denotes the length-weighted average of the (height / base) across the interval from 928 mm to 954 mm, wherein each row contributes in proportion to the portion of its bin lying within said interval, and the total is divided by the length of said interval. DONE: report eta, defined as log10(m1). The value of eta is 0.006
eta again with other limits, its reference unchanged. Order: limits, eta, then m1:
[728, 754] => 0.173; 1.49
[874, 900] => 0.009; 1.02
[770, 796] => 0.075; 1.19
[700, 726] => 0.217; 1.65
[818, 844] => -0.009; 0.98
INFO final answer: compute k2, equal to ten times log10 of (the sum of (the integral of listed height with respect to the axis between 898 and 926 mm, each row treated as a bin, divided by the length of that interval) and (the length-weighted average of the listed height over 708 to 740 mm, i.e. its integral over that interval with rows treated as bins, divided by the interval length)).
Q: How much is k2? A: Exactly 17.4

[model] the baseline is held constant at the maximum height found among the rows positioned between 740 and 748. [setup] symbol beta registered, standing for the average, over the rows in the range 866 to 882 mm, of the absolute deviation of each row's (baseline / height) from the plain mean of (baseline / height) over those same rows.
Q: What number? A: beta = 0.09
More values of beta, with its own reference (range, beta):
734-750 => 0.04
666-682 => 0.05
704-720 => 0.03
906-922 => 0.09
